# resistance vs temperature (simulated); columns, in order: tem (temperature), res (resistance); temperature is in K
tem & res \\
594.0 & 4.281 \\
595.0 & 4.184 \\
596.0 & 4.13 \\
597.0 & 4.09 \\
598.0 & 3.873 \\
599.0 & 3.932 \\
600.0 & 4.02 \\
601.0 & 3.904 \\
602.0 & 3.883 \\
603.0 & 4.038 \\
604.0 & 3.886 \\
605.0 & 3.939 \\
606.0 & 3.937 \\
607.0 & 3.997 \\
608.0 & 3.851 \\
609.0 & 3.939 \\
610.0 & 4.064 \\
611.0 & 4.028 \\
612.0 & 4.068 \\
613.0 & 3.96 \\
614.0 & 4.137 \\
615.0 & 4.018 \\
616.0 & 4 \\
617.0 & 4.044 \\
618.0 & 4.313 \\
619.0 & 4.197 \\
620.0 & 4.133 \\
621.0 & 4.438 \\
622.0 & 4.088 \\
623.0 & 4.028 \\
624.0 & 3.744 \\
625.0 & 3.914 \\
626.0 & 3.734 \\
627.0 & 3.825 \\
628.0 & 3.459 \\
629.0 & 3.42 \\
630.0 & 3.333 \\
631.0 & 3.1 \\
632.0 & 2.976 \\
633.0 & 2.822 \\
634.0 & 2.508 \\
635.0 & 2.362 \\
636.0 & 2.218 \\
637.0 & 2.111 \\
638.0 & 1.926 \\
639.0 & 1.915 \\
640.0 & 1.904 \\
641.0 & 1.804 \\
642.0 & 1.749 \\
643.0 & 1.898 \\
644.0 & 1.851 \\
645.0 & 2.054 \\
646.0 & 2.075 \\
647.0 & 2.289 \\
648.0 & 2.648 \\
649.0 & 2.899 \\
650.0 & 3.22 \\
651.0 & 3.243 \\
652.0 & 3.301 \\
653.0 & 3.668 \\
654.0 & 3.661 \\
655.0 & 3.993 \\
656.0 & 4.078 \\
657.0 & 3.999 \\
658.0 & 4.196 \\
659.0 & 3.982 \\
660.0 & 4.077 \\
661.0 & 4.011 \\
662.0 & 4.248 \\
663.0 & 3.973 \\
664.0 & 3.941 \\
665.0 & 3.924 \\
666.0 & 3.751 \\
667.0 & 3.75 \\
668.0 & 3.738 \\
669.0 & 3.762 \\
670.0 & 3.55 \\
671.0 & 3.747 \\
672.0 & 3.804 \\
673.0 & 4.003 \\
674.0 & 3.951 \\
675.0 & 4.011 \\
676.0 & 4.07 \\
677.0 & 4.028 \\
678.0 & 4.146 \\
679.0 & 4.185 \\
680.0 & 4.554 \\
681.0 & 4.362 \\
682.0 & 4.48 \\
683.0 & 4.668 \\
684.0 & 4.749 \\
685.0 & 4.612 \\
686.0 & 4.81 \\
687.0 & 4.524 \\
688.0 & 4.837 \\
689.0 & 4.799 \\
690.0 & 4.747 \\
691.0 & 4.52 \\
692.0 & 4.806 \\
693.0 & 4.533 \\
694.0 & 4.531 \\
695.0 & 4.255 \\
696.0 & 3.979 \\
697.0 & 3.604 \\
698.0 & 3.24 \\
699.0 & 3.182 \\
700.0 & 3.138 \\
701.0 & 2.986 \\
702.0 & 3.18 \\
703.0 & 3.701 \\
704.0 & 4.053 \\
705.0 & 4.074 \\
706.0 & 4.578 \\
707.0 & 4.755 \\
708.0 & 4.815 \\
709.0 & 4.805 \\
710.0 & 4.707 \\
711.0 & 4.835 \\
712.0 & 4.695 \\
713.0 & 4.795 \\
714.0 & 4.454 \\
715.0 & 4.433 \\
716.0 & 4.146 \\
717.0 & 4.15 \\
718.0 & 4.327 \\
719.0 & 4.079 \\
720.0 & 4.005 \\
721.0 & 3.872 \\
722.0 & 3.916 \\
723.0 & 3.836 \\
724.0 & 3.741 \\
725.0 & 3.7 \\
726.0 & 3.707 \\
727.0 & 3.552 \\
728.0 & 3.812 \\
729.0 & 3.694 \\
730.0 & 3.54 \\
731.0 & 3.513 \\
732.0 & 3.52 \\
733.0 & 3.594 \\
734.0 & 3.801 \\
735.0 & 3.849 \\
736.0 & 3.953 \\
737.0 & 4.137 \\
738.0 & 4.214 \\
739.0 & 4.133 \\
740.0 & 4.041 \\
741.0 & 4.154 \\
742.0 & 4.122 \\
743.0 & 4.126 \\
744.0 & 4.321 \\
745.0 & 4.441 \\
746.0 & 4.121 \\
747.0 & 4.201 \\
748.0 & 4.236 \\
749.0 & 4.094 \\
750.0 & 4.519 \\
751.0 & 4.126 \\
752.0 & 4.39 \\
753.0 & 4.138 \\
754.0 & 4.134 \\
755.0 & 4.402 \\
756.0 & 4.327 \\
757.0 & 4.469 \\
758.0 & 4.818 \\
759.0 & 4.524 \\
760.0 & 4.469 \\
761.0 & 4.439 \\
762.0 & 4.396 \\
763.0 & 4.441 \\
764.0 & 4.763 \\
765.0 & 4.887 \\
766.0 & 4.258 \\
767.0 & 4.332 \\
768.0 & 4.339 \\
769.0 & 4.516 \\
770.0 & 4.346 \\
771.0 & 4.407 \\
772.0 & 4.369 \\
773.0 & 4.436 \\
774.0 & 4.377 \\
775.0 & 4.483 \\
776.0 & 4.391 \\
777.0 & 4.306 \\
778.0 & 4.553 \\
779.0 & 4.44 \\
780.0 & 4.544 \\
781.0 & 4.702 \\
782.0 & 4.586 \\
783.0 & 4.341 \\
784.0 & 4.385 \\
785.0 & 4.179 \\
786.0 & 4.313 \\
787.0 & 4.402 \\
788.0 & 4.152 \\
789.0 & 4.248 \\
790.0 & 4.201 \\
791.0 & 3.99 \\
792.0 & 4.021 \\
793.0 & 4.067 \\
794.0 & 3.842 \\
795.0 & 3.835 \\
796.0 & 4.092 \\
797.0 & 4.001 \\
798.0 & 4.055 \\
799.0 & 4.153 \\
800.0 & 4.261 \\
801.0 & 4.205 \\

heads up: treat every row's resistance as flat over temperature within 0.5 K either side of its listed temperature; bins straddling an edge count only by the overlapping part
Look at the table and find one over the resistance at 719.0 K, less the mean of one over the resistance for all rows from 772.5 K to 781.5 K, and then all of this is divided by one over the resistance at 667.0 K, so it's 0.08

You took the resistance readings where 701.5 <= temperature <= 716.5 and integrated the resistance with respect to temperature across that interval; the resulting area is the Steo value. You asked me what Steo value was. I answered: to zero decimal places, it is 66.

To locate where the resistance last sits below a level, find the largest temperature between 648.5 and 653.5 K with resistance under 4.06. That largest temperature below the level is 653.0 K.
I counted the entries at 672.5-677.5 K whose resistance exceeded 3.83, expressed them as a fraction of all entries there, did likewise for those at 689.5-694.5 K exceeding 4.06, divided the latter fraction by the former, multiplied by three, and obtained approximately 3.0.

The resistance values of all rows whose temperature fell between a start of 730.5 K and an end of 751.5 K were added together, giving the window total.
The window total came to 85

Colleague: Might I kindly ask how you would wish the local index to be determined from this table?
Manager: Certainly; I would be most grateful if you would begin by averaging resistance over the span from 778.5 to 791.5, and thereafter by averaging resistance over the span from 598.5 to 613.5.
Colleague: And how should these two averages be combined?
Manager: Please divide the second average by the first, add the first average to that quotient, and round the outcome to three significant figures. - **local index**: 5.26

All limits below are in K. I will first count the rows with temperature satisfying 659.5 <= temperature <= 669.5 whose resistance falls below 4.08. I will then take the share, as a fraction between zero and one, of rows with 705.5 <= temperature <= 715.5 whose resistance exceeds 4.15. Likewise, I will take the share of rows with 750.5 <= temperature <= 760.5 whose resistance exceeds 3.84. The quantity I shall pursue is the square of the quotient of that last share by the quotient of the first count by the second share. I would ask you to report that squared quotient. 0.012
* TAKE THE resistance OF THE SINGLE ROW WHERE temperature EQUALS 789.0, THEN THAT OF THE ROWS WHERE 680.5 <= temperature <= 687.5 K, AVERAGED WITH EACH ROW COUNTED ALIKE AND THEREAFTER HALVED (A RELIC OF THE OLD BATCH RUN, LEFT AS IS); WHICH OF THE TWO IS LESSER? 2.30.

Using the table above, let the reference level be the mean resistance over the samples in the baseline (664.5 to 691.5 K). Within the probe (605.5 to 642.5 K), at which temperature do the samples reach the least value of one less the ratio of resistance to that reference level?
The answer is 621.0 K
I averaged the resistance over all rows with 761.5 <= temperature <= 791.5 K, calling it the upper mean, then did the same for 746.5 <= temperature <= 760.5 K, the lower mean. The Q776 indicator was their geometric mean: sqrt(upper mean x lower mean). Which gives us 4.4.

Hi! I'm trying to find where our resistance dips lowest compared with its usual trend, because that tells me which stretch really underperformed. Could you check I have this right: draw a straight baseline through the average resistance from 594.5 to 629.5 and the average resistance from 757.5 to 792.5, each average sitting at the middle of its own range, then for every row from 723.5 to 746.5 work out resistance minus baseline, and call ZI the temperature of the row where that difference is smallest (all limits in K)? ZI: 731.0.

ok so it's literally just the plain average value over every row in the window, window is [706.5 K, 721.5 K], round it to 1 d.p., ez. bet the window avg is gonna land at 4.5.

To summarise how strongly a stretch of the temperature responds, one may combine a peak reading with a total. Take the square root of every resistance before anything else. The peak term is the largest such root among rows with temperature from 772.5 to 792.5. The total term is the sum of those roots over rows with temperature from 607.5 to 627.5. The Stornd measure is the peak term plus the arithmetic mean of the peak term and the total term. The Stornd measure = 23.3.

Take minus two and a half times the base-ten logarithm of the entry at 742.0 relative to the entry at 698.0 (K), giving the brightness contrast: -0.3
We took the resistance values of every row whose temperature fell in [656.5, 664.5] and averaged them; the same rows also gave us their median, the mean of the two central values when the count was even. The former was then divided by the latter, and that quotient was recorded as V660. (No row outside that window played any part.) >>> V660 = 1.01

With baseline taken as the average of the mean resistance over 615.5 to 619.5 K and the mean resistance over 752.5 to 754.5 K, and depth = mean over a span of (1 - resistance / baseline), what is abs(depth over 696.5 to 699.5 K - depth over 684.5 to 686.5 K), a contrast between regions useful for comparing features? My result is 0.3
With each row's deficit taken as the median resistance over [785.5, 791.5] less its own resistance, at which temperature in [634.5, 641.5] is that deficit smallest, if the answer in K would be 635.0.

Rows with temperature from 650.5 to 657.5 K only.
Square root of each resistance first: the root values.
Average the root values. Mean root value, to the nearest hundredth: 1.92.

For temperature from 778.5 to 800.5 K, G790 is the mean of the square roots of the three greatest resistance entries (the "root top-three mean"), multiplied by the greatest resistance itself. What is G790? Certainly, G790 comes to 10.1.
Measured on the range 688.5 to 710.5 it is 10.6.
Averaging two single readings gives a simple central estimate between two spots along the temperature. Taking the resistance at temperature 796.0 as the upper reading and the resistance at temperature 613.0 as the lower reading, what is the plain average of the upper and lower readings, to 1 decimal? 4.0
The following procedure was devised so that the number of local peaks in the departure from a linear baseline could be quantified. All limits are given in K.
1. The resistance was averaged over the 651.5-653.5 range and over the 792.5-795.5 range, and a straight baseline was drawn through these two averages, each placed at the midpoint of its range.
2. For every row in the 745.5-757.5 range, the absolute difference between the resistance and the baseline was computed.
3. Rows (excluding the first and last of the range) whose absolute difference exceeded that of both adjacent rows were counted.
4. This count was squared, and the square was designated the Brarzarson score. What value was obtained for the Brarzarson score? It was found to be 16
